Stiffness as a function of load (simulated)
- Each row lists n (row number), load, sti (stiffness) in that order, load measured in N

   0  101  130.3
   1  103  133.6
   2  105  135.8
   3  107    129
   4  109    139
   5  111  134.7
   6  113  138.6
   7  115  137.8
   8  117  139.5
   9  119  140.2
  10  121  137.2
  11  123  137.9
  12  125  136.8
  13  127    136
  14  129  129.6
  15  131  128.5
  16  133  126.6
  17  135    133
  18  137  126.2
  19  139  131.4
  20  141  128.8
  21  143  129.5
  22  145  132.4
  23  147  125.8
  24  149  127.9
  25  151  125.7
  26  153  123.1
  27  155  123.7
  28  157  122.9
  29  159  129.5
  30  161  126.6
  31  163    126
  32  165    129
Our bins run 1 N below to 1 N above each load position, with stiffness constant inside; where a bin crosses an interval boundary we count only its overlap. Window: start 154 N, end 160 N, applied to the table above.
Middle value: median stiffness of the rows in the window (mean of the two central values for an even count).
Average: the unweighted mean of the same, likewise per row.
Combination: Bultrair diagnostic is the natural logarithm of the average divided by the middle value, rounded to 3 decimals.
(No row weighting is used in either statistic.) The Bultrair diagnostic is 0.013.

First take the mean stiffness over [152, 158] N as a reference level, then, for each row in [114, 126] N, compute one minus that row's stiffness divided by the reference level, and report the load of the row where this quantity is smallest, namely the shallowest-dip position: 119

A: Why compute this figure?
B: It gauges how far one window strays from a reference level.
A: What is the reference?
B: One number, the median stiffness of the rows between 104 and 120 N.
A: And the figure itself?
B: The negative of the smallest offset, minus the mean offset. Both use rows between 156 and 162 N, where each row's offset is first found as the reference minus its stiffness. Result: -21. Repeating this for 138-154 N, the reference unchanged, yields -16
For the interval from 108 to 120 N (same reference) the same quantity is 2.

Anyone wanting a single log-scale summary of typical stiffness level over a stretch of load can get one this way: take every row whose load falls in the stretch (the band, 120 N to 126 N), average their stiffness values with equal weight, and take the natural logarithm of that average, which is 4.92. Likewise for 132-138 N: 4.86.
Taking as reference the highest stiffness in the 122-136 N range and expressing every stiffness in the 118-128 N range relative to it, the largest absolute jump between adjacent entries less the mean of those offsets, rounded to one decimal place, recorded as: 3.3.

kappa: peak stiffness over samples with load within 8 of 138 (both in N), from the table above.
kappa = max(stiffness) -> 133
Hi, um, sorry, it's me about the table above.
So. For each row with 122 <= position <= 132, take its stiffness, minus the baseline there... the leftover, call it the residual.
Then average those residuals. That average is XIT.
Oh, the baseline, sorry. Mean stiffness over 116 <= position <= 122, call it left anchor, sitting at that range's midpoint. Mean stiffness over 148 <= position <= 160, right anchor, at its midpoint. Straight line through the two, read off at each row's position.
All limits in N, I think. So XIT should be -2.1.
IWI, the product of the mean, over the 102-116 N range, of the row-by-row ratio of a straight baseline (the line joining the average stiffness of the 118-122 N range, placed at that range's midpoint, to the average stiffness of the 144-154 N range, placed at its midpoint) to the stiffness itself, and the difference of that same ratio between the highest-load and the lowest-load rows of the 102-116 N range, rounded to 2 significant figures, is -0.072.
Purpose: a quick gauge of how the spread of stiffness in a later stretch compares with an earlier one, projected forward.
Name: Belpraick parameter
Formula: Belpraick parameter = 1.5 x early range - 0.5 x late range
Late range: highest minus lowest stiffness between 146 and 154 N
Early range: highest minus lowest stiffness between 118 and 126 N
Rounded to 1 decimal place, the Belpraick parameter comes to 2.7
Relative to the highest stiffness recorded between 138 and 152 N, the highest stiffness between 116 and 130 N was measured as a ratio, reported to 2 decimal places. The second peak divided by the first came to 1.06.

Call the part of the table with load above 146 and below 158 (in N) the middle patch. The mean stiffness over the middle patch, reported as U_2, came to 125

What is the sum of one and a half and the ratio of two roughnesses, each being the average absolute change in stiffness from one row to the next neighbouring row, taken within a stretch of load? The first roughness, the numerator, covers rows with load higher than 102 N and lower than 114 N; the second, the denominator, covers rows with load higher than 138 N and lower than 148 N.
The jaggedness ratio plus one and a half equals 3.2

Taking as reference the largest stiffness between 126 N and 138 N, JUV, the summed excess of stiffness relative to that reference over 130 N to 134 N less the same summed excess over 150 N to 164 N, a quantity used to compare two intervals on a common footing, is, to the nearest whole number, 58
